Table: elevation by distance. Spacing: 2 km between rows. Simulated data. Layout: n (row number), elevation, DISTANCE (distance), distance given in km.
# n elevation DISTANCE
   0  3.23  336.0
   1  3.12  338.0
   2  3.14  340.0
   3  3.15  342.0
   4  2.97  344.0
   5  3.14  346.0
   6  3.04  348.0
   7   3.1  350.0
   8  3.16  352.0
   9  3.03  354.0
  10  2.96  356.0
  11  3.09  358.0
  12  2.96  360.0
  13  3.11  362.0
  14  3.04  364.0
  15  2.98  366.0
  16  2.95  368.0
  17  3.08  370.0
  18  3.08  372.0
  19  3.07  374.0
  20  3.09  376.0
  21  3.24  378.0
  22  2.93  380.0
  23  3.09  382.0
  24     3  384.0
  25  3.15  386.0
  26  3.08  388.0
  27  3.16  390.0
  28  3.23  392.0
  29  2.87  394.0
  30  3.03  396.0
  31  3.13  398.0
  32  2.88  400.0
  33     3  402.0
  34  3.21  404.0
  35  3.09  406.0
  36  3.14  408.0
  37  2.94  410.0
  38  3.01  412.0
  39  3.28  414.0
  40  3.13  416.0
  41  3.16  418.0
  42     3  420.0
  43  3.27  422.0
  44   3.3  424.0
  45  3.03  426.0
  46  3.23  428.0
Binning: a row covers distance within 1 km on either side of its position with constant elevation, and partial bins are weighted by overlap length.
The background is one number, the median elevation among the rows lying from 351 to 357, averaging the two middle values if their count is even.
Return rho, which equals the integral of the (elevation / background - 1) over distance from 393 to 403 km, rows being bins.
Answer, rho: -0.16 km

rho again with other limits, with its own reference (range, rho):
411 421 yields 0.28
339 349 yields 0.19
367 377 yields 0.08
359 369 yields -0.07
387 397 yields 0.15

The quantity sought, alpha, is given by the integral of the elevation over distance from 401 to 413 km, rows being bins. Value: 36.8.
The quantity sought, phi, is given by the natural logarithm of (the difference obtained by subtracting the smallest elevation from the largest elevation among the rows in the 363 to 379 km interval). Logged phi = -1.24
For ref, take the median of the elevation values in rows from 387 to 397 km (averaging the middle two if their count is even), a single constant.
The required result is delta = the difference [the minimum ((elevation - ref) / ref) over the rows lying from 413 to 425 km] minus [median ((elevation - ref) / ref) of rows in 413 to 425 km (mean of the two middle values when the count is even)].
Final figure -0.07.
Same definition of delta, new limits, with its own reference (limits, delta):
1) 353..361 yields -0.01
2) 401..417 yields -0.06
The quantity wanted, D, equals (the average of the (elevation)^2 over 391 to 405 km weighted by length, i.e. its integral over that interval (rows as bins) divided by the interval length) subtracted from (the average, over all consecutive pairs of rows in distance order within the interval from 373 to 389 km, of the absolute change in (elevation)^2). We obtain -8.5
